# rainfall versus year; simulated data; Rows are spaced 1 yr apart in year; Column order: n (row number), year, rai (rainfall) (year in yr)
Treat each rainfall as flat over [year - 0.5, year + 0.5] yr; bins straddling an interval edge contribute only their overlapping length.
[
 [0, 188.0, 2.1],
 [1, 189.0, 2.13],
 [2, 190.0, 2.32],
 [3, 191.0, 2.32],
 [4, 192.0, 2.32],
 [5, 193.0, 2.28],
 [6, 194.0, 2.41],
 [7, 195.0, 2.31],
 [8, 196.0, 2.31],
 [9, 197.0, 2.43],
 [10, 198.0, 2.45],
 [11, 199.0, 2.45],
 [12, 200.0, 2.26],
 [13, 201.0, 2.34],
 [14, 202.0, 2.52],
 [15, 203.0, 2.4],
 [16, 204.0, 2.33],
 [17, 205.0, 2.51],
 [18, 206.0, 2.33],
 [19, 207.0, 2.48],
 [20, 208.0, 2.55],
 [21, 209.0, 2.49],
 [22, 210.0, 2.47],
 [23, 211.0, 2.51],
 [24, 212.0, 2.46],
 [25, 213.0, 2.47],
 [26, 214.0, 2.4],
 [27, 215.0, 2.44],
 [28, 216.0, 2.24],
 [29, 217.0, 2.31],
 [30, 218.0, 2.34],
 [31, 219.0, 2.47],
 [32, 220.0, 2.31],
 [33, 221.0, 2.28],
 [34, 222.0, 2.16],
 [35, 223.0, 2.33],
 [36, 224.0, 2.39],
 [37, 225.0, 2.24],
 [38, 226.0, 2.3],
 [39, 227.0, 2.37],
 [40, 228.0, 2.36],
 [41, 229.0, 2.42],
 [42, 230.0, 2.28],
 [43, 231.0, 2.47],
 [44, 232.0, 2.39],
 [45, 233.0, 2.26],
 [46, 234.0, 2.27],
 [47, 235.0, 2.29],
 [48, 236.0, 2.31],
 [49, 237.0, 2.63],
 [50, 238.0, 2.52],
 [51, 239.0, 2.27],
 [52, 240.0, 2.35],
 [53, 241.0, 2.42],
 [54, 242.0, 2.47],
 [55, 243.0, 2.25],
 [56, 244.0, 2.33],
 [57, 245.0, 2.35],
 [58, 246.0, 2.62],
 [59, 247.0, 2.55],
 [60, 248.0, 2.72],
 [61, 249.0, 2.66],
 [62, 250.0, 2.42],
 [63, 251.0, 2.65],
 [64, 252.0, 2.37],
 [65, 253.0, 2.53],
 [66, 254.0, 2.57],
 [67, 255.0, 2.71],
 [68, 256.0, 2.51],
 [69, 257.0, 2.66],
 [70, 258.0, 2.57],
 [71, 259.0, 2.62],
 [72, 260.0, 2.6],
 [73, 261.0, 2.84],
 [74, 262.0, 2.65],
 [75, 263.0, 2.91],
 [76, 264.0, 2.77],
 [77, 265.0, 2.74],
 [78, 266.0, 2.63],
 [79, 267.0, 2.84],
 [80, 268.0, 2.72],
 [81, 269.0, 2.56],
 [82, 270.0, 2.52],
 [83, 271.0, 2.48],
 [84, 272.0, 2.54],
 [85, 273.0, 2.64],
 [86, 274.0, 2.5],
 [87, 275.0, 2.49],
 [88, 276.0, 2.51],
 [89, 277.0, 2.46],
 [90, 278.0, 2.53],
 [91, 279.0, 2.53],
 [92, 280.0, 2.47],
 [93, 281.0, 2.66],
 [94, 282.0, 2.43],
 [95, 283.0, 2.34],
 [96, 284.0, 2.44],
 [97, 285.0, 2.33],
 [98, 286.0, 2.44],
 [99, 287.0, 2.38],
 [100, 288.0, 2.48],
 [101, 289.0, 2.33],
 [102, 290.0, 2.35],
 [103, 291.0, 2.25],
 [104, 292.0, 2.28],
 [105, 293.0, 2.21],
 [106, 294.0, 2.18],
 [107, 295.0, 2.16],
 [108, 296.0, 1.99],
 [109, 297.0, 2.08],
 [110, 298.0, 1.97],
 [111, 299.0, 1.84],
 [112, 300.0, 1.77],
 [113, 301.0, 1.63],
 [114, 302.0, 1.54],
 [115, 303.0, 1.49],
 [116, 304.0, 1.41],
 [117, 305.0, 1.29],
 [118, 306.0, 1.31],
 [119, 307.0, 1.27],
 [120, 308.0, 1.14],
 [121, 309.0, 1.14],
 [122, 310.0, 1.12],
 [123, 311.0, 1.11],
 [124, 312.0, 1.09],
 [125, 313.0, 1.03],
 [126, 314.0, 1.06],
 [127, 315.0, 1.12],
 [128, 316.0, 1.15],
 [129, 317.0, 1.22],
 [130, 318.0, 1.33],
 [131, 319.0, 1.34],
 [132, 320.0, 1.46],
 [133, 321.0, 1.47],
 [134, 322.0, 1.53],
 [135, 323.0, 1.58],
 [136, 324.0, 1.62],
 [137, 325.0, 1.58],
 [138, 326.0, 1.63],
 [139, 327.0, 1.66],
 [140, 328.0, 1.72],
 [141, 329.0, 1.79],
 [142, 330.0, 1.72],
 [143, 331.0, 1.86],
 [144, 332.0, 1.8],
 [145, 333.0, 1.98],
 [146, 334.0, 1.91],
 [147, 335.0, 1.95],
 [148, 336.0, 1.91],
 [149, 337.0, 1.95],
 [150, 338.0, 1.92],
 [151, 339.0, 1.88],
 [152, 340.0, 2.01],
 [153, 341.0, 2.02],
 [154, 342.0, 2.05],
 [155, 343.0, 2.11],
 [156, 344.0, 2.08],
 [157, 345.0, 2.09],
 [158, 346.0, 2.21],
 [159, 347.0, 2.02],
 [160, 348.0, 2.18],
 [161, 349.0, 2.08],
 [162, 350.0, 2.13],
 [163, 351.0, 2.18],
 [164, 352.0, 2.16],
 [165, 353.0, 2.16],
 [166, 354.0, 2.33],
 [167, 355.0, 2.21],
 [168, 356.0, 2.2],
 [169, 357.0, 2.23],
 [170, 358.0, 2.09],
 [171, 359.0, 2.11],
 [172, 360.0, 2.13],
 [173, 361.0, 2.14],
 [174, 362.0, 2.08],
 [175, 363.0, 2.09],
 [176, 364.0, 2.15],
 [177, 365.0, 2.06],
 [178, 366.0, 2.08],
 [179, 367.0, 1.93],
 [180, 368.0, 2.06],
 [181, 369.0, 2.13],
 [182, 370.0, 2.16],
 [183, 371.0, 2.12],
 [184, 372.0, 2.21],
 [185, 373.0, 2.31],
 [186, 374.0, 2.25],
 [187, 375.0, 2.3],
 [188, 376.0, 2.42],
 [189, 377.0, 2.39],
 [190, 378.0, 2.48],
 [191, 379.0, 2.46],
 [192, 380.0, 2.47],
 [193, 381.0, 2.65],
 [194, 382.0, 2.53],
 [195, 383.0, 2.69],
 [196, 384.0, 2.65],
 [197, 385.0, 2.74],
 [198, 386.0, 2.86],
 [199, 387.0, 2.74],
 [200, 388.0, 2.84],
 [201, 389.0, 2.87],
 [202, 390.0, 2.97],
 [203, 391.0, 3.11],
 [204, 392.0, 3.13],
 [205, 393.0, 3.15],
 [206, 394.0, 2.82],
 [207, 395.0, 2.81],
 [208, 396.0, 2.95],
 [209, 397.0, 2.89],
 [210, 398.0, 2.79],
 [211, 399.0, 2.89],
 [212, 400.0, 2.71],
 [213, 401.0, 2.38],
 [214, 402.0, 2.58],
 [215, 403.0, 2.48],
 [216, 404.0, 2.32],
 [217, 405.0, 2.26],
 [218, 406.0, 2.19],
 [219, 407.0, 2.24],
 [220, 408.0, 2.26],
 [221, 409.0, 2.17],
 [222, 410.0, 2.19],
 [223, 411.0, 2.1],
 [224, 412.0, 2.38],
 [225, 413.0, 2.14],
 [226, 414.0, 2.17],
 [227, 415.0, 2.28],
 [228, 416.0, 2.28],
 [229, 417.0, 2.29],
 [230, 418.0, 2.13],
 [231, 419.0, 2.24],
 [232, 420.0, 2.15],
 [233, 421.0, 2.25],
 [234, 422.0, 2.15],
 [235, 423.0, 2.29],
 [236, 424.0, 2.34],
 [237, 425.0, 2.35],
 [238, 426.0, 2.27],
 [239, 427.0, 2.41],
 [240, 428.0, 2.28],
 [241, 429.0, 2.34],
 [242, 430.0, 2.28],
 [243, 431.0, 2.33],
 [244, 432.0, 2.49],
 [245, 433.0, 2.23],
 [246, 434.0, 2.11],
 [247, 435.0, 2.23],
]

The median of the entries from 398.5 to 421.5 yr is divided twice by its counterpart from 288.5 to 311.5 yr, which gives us 0.72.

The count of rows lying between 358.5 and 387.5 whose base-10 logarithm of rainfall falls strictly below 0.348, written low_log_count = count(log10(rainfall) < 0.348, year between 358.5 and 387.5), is 14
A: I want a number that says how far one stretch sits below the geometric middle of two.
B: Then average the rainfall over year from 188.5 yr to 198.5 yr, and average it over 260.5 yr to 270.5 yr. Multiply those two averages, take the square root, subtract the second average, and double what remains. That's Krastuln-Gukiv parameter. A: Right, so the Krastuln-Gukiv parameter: -0.41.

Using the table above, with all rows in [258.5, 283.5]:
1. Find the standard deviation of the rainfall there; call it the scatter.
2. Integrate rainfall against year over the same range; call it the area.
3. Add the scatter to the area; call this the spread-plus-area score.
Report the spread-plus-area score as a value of 65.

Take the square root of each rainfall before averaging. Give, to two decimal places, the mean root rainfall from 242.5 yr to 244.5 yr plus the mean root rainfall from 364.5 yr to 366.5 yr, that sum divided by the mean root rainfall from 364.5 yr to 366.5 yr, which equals 2.05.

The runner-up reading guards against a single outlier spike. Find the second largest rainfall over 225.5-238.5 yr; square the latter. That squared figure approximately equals 6.4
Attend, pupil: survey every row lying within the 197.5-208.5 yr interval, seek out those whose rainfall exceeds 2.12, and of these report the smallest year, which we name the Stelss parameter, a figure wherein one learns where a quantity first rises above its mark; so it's 198.0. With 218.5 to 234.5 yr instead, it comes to 219.0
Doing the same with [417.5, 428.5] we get 418.0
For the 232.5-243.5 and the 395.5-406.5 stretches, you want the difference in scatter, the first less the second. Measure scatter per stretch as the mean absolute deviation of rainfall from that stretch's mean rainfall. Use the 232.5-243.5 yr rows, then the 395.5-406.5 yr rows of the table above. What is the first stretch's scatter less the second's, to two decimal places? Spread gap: -0.13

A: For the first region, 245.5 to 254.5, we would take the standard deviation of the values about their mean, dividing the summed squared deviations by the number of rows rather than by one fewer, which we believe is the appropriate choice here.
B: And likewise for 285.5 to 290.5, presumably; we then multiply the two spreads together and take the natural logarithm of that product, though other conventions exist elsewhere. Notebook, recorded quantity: -5.11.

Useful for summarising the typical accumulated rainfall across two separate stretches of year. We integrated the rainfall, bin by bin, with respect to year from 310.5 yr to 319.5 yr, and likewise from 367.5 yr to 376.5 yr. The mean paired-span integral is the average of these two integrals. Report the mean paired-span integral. 15.2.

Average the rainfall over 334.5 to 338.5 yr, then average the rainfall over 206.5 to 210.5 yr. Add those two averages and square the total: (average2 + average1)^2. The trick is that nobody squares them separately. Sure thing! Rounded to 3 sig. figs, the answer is 19.6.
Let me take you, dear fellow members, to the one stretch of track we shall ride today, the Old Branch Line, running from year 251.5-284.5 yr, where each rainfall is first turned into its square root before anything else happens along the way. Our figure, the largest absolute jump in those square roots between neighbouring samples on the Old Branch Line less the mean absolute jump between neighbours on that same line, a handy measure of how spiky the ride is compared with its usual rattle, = 0.044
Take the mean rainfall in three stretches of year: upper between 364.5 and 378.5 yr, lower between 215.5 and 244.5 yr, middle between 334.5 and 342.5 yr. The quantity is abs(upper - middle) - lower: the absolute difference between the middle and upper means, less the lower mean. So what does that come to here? -2.1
